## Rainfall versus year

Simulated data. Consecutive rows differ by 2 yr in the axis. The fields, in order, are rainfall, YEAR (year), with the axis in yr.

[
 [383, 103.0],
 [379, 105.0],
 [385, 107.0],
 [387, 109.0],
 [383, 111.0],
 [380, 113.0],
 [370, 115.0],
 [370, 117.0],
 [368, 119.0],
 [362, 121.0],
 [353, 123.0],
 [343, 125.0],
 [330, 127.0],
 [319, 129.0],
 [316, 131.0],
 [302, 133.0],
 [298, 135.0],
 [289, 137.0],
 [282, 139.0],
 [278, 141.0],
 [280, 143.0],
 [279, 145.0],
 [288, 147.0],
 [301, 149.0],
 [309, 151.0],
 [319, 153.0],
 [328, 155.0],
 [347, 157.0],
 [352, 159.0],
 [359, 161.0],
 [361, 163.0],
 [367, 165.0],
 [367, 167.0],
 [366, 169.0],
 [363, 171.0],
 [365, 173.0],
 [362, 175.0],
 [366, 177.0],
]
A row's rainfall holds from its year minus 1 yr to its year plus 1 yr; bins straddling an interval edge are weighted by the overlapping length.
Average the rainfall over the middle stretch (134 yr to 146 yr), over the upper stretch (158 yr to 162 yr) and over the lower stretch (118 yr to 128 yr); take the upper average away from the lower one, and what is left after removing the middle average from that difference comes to -289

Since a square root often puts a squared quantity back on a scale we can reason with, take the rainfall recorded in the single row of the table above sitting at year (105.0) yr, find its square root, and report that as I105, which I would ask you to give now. 19.5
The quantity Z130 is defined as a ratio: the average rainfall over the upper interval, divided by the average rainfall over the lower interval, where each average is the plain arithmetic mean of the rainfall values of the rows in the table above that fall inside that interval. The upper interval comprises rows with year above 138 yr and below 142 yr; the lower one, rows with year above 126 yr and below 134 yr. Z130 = 0.88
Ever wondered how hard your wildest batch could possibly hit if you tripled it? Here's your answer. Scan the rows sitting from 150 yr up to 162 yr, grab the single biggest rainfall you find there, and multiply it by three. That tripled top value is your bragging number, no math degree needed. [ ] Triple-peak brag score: 1077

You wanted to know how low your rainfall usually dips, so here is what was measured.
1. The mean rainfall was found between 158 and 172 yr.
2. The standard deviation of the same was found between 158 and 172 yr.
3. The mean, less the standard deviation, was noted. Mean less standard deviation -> 357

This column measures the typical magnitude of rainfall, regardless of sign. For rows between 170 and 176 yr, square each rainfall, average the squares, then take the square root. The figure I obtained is 363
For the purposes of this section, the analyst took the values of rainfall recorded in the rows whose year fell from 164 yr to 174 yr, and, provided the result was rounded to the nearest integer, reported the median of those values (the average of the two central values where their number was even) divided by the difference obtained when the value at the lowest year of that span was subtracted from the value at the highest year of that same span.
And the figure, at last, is -183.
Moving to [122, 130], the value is -10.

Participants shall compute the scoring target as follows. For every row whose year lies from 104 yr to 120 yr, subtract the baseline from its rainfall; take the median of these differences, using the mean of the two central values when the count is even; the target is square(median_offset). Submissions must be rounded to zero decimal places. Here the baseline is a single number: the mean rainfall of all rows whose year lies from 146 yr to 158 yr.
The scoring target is 4117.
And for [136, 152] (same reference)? 920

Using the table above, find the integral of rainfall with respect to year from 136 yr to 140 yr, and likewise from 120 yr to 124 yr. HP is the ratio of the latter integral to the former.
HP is 1.252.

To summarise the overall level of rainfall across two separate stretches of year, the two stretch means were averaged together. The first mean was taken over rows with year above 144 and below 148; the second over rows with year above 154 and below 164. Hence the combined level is 316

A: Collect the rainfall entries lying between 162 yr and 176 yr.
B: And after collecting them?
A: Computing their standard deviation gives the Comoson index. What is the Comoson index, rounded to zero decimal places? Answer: 2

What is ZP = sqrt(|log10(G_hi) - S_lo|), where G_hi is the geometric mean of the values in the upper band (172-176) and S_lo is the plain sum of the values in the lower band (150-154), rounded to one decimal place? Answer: 25.0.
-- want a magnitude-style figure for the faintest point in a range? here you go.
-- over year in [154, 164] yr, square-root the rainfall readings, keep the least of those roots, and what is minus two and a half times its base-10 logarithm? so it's -3.14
